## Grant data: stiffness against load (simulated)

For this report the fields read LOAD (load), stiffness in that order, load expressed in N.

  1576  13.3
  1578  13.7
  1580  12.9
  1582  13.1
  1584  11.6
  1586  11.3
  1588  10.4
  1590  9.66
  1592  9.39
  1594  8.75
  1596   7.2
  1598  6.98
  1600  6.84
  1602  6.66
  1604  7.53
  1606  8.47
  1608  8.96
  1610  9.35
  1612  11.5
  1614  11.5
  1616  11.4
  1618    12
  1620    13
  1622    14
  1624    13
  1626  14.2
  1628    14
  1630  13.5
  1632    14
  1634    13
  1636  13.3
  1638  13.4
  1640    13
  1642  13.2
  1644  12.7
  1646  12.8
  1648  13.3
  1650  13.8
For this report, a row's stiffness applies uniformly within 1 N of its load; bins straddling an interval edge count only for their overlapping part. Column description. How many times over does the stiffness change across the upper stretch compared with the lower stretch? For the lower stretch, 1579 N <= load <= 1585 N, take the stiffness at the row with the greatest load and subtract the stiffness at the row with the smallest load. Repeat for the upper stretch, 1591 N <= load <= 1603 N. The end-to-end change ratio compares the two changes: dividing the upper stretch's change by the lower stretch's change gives 2.10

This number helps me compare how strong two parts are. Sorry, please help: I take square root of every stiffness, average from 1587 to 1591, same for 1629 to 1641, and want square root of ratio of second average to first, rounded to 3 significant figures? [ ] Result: 1.07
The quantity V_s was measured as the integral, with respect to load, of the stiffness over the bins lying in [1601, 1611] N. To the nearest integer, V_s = 82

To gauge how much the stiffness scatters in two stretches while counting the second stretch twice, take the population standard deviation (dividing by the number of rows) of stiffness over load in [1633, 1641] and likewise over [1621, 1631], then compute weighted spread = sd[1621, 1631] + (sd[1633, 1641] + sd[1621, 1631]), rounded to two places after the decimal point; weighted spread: 1.05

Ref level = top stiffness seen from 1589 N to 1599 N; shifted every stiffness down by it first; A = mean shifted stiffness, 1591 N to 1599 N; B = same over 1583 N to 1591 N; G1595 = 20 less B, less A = 20.5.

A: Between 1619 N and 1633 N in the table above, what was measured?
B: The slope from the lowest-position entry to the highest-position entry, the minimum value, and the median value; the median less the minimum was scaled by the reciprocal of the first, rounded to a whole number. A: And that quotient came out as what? 12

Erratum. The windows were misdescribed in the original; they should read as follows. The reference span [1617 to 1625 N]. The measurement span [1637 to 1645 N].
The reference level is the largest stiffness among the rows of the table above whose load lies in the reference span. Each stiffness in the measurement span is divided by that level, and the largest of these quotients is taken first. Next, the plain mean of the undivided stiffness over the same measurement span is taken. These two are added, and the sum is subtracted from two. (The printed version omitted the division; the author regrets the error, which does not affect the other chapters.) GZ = -12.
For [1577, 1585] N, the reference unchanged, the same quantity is -12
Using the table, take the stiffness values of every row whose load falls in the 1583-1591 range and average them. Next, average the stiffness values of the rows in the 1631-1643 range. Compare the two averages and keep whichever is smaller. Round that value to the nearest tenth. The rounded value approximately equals 10.7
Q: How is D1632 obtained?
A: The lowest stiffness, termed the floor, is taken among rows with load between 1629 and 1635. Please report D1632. 13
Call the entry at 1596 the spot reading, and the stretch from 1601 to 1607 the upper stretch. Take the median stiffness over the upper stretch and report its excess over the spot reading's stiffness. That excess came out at 0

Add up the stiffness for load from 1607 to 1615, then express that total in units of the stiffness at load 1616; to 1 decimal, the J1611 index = 3.6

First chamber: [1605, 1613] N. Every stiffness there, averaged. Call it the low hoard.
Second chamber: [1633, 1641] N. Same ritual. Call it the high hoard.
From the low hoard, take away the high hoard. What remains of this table -4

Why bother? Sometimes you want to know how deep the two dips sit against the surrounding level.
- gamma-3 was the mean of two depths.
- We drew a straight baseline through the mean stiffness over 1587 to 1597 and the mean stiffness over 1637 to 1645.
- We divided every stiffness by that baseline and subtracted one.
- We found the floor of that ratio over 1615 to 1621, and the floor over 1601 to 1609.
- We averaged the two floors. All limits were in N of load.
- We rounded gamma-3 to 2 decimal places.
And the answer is -0.15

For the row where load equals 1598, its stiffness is 6.98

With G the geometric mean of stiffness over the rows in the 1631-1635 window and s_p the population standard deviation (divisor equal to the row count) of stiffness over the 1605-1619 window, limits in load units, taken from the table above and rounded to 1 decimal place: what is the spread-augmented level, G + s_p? 14.8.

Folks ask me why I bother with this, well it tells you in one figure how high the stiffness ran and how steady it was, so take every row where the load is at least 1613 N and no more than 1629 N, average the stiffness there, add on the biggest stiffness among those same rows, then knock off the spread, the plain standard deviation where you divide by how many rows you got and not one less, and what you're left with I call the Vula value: 26.0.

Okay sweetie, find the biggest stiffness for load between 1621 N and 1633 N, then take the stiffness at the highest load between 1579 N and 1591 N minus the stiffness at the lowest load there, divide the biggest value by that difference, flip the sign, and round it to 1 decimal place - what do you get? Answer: 4.4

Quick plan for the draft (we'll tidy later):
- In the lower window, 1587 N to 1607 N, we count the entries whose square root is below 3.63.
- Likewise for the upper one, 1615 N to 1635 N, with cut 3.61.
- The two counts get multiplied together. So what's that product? 50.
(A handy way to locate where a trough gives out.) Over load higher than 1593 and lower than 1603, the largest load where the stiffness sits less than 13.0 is 1602 N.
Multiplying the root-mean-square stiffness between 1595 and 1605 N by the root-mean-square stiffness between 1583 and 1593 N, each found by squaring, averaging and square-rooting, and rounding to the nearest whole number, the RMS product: 74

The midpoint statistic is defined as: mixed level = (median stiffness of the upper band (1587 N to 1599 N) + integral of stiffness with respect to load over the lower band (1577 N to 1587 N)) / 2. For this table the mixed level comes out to 67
